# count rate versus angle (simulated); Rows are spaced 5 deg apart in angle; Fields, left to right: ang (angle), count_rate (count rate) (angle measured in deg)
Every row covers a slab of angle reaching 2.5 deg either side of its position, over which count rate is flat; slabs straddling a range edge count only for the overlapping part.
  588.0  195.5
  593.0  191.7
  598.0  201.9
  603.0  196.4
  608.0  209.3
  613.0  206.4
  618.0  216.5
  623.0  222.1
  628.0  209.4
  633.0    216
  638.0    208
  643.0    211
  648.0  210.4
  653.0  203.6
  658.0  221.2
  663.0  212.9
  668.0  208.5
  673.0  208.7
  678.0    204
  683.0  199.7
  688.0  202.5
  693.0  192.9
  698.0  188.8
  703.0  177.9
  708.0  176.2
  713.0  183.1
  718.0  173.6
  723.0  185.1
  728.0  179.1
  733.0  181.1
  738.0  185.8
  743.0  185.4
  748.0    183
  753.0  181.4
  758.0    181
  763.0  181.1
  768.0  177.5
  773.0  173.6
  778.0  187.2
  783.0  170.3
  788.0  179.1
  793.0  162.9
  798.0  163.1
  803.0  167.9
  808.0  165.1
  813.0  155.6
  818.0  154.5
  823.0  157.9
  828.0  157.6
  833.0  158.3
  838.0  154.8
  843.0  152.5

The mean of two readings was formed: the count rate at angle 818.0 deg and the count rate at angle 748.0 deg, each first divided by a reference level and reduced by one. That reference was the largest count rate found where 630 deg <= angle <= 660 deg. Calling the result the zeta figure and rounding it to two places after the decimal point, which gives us -0.24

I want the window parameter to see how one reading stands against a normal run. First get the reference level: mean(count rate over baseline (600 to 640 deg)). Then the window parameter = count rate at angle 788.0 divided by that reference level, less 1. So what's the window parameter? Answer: -0.149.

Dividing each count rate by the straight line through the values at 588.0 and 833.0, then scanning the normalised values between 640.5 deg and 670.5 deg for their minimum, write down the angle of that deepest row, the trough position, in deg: 653.0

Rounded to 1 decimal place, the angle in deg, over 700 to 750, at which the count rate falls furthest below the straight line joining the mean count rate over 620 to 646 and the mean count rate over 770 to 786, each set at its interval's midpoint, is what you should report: 718.0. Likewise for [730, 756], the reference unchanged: 733.0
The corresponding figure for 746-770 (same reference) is 768.0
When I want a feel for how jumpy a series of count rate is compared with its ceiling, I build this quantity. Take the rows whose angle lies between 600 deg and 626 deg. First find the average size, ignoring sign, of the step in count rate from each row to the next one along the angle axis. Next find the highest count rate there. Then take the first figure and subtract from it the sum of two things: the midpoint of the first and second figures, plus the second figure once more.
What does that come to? -329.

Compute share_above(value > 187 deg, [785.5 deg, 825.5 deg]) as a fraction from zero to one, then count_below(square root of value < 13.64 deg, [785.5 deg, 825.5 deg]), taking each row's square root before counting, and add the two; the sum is 8.0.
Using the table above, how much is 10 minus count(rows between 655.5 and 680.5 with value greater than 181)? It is 5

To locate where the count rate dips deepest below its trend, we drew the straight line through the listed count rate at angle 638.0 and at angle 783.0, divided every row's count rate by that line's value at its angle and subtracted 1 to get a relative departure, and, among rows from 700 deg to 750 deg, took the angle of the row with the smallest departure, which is 718.0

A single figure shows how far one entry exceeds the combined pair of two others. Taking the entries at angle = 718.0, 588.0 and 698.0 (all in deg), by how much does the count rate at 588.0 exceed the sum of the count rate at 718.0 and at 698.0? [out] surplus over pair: -167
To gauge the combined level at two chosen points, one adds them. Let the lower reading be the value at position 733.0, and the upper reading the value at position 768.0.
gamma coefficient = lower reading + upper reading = 359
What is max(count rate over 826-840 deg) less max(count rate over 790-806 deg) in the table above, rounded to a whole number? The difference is -10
